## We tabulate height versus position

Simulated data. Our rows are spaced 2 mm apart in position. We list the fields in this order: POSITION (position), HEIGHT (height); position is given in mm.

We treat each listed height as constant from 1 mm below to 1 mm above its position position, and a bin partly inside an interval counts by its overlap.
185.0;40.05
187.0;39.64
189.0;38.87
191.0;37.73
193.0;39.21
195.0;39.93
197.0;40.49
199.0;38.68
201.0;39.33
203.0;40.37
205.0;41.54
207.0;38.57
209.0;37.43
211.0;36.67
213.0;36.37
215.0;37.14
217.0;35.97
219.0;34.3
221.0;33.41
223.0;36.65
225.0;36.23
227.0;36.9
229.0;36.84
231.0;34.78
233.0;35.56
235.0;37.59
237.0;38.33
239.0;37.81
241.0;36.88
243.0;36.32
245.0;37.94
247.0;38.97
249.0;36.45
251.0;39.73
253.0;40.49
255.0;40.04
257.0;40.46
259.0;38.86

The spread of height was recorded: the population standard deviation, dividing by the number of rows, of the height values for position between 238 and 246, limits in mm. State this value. 0.67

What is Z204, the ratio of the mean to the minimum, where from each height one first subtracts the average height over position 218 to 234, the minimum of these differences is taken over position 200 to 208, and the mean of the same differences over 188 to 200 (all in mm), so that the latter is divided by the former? 1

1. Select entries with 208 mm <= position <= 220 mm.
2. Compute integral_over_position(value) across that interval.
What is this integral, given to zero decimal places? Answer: 436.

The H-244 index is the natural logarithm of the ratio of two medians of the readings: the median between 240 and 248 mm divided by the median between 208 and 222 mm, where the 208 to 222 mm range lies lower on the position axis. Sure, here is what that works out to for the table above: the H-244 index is 0.028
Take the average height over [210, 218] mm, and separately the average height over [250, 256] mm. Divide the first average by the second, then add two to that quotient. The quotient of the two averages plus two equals 2.91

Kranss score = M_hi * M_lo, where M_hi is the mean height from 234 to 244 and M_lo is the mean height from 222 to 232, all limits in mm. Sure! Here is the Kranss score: 1356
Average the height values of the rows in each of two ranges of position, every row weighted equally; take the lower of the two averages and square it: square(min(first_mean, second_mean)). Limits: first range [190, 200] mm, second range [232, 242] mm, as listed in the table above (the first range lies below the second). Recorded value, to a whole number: 1386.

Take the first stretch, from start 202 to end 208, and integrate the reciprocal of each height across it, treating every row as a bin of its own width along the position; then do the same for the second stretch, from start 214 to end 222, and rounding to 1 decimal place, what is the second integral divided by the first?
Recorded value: 1.5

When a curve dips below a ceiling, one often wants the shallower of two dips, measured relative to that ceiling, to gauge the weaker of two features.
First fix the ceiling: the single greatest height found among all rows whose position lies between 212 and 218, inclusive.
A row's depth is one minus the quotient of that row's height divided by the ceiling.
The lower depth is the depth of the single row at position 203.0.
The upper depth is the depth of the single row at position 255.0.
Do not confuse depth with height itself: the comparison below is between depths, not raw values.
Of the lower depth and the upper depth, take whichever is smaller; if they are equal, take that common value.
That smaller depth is -0.09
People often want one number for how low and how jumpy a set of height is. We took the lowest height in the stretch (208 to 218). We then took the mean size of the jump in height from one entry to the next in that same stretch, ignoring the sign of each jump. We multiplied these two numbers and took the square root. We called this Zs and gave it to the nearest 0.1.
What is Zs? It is 5.2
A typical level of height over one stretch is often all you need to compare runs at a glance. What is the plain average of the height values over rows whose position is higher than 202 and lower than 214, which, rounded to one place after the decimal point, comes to 38.5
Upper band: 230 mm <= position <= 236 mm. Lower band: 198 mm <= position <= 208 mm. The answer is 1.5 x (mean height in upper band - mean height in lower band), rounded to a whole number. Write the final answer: -6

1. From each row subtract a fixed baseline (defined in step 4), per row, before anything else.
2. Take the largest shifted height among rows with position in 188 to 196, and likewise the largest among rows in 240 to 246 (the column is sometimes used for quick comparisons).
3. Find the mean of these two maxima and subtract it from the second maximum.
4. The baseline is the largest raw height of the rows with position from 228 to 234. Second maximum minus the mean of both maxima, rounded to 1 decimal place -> -1.0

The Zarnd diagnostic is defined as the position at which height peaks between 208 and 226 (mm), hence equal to 209.0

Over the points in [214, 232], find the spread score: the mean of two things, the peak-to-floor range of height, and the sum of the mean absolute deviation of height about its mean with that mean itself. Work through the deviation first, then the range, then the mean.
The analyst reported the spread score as 20.3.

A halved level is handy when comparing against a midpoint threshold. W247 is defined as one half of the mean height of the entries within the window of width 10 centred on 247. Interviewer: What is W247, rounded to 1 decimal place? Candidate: 18.9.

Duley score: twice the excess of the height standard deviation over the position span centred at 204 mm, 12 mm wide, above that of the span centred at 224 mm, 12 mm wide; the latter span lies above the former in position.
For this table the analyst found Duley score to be -0.1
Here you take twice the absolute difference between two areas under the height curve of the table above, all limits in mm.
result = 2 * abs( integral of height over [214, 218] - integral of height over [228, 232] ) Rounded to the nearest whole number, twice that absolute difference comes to 6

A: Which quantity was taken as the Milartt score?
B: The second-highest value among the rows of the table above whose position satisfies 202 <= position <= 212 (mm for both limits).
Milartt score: 40.37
